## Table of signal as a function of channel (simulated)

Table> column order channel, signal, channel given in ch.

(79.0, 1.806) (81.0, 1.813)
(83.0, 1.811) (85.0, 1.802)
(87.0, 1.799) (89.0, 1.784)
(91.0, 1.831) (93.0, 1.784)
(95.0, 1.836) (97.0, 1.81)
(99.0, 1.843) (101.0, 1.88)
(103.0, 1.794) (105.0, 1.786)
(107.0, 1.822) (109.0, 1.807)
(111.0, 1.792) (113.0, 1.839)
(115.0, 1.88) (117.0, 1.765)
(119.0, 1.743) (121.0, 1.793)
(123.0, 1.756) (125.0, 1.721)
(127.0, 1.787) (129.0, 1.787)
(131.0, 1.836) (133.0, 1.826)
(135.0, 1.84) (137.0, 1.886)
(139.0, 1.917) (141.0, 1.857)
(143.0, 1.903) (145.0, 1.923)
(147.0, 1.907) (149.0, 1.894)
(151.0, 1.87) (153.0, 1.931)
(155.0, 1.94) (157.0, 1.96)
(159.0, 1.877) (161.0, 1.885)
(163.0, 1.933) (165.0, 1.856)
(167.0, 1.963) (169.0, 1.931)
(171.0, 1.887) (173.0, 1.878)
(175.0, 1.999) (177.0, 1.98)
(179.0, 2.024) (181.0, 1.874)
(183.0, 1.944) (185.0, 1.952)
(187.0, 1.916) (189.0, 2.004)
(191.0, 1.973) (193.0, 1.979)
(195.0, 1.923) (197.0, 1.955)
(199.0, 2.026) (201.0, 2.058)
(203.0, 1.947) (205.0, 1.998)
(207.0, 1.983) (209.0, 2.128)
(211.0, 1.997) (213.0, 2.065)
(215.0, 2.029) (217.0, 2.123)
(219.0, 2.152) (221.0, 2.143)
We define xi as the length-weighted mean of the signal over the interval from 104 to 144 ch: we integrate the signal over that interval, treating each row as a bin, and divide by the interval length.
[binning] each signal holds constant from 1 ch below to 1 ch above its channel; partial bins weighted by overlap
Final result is 1.82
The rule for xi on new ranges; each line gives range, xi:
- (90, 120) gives 1.81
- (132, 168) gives 1.90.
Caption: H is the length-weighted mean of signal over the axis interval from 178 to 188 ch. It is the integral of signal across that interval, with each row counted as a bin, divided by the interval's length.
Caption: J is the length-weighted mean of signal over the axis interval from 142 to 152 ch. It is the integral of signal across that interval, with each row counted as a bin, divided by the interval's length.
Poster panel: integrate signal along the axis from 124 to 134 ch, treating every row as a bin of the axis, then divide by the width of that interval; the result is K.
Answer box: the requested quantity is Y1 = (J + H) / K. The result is 2.14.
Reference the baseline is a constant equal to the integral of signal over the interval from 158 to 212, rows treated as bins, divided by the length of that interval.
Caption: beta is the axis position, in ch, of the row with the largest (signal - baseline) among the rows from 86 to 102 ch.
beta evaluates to 101.0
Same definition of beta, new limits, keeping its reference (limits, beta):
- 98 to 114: 101.0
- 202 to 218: 209.0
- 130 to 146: 145.0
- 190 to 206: 201.0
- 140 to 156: 155.0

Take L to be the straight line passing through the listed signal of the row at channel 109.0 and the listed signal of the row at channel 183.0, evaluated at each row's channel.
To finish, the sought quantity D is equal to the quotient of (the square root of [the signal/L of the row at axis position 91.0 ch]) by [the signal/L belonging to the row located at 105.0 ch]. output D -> 1.02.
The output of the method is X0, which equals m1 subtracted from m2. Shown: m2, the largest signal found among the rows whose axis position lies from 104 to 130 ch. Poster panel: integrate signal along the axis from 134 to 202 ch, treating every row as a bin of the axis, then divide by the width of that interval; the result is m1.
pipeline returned -0.05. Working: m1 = 1.93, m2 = 1.88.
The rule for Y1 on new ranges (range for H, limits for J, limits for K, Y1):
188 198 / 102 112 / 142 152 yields 1.98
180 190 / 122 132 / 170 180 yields 1.90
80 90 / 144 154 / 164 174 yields 1.95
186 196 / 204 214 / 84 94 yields 2.22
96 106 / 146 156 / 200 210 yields 1.84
